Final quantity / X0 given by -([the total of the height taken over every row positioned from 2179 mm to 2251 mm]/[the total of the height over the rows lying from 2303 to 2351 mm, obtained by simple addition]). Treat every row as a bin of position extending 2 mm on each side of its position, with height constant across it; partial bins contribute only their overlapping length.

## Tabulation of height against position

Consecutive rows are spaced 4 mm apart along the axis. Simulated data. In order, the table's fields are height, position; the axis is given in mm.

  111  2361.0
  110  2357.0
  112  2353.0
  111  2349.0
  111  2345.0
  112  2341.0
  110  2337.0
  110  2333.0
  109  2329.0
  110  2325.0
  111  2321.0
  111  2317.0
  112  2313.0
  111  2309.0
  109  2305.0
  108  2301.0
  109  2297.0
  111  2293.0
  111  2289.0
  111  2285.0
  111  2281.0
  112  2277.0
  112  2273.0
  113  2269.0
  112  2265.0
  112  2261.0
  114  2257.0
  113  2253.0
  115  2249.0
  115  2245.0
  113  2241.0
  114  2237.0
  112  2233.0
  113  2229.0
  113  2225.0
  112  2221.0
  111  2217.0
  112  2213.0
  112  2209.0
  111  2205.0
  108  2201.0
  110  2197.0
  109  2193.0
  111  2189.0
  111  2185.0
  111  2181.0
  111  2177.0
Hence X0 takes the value -1.5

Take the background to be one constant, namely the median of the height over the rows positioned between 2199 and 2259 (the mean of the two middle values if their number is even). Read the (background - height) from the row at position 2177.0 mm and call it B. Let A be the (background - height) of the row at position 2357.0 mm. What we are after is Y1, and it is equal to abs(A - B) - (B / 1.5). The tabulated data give -0.3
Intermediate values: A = 3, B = 2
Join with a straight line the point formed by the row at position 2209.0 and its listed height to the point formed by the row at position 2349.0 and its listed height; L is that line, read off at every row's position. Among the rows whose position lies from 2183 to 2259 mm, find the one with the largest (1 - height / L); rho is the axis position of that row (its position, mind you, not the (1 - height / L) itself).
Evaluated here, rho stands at 2201.0 mm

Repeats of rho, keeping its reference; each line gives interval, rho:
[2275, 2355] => 2301.0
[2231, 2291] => 2281.0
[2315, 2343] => 2329.0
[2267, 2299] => 2297.0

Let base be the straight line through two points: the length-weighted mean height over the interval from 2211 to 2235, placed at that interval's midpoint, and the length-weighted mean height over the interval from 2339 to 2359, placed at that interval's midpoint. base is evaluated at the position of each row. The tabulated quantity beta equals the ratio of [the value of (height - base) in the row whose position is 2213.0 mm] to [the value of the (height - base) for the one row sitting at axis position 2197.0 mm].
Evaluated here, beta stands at 0.10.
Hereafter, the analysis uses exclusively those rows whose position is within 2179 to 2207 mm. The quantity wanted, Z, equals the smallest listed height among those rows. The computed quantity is 108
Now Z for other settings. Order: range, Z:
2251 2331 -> 108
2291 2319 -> 108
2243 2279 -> 112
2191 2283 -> 108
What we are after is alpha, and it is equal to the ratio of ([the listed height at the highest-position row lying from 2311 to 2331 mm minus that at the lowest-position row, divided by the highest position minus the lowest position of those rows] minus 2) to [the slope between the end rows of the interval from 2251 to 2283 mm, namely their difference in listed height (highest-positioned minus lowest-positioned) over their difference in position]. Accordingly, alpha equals 31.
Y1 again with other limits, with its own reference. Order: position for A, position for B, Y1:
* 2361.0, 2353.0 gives 0.3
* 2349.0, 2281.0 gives -1.3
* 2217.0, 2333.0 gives -1.0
